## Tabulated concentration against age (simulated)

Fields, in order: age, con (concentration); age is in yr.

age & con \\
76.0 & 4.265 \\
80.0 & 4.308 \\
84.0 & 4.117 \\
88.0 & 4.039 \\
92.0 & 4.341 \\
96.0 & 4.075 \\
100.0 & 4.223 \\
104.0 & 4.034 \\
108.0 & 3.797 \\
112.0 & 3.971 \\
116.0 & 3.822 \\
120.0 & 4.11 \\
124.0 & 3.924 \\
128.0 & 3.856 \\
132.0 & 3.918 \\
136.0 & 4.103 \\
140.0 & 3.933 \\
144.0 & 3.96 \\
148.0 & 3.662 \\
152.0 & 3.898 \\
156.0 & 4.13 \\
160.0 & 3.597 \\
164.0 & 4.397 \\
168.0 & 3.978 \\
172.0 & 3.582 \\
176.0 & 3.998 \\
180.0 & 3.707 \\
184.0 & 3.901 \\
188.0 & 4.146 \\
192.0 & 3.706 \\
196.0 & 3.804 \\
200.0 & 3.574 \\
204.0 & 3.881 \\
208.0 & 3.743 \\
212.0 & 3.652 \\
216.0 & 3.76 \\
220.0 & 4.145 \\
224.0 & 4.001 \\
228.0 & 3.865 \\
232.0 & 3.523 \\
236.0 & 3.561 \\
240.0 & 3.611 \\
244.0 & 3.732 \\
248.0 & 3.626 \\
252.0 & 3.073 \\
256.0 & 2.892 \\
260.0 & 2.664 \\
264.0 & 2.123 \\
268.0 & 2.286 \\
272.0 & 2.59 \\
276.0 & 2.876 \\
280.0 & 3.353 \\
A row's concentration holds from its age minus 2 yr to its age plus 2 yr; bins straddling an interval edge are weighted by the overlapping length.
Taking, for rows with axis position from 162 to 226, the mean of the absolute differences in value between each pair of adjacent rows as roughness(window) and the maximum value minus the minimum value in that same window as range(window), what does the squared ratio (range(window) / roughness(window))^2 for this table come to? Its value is 10.0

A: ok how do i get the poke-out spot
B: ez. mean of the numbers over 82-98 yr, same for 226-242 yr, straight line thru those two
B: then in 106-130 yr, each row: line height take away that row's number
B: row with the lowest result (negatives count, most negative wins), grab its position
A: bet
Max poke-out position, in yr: 120.0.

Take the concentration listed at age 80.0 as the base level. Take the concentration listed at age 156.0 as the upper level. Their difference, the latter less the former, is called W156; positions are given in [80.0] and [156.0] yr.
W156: -0.18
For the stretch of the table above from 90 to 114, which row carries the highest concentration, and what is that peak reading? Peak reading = 4.341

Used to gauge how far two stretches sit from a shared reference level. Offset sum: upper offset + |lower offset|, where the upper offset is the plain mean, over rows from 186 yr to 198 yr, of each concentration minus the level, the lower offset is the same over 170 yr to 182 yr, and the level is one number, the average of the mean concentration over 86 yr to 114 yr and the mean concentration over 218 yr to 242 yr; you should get 0.12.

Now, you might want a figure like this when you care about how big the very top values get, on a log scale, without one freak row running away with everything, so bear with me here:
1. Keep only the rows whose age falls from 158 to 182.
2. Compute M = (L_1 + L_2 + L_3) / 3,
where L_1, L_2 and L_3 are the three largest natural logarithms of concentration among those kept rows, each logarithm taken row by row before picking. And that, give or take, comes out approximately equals 1.42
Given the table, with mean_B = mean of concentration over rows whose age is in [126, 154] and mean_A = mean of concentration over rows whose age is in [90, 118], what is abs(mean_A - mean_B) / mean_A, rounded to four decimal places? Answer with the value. 0.0330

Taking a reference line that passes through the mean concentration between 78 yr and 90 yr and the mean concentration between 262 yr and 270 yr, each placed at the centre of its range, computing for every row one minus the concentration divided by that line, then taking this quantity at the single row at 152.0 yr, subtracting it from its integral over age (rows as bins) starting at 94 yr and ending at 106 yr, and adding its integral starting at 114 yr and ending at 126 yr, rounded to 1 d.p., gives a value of -0.8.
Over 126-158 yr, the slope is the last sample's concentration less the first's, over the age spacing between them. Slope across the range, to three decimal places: 0.010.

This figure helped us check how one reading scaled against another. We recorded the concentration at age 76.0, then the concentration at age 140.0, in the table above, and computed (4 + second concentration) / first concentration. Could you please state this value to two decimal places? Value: 1.86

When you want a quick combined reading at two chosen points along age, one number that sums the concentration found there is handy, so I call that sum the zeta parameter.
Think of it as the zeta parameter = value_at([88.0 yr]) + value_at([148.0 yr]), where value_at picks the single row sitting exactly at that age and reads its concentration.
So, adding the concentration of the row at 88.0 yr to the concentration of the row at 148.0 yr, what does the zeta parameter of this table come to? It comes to 7.7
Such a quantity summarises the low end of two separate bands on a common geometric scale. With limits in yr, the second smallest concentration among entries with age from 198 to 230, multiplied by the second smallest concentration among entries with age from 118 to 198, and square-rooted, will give 3.62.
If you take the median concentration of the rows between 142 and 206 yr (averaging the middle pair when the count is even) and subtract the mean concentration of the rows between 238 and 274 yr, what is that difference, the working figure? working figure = 0.9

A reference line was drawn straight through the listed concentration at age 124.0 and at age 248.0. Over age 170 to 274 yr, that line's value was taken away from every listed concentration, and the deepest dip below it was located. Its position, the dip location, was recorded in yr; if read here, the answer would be 264.0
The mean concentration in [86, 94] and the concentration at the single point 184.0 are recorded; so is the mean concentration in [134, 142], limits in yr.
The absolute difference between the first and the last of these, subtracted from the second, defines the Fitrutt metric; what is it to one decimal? 3.7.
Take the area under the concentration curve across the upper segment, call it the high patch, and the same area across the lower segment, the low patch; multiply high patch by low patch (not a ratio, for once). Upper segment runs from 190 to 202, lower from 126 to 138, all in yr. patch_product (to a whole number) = 2106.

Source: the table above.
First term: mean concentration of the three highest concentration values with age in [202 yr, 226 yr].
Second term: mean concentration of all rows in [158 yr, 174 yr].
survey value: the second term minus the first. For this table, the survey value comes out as -0.12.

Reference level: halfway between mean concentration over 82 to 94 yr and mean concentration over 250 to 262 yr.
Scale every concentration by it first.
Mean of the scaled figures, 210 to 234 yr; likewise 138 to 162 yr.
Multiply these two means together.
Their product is 1.19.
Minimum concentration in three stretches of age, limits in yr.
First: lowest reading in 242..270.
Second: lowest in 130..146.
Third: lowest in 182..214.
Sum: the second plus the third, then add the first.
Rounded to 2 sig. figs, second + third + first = 9.6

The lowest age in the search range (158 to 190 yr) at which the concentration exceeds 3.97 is 164.0 yr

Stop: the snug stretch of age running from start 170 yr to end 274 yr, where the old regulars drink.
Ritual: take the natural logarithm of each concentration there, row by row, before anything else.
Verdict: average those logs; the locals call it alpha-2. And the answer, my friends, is 1.24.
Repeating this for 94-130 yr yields 1.38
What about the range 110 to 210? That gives 1.36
